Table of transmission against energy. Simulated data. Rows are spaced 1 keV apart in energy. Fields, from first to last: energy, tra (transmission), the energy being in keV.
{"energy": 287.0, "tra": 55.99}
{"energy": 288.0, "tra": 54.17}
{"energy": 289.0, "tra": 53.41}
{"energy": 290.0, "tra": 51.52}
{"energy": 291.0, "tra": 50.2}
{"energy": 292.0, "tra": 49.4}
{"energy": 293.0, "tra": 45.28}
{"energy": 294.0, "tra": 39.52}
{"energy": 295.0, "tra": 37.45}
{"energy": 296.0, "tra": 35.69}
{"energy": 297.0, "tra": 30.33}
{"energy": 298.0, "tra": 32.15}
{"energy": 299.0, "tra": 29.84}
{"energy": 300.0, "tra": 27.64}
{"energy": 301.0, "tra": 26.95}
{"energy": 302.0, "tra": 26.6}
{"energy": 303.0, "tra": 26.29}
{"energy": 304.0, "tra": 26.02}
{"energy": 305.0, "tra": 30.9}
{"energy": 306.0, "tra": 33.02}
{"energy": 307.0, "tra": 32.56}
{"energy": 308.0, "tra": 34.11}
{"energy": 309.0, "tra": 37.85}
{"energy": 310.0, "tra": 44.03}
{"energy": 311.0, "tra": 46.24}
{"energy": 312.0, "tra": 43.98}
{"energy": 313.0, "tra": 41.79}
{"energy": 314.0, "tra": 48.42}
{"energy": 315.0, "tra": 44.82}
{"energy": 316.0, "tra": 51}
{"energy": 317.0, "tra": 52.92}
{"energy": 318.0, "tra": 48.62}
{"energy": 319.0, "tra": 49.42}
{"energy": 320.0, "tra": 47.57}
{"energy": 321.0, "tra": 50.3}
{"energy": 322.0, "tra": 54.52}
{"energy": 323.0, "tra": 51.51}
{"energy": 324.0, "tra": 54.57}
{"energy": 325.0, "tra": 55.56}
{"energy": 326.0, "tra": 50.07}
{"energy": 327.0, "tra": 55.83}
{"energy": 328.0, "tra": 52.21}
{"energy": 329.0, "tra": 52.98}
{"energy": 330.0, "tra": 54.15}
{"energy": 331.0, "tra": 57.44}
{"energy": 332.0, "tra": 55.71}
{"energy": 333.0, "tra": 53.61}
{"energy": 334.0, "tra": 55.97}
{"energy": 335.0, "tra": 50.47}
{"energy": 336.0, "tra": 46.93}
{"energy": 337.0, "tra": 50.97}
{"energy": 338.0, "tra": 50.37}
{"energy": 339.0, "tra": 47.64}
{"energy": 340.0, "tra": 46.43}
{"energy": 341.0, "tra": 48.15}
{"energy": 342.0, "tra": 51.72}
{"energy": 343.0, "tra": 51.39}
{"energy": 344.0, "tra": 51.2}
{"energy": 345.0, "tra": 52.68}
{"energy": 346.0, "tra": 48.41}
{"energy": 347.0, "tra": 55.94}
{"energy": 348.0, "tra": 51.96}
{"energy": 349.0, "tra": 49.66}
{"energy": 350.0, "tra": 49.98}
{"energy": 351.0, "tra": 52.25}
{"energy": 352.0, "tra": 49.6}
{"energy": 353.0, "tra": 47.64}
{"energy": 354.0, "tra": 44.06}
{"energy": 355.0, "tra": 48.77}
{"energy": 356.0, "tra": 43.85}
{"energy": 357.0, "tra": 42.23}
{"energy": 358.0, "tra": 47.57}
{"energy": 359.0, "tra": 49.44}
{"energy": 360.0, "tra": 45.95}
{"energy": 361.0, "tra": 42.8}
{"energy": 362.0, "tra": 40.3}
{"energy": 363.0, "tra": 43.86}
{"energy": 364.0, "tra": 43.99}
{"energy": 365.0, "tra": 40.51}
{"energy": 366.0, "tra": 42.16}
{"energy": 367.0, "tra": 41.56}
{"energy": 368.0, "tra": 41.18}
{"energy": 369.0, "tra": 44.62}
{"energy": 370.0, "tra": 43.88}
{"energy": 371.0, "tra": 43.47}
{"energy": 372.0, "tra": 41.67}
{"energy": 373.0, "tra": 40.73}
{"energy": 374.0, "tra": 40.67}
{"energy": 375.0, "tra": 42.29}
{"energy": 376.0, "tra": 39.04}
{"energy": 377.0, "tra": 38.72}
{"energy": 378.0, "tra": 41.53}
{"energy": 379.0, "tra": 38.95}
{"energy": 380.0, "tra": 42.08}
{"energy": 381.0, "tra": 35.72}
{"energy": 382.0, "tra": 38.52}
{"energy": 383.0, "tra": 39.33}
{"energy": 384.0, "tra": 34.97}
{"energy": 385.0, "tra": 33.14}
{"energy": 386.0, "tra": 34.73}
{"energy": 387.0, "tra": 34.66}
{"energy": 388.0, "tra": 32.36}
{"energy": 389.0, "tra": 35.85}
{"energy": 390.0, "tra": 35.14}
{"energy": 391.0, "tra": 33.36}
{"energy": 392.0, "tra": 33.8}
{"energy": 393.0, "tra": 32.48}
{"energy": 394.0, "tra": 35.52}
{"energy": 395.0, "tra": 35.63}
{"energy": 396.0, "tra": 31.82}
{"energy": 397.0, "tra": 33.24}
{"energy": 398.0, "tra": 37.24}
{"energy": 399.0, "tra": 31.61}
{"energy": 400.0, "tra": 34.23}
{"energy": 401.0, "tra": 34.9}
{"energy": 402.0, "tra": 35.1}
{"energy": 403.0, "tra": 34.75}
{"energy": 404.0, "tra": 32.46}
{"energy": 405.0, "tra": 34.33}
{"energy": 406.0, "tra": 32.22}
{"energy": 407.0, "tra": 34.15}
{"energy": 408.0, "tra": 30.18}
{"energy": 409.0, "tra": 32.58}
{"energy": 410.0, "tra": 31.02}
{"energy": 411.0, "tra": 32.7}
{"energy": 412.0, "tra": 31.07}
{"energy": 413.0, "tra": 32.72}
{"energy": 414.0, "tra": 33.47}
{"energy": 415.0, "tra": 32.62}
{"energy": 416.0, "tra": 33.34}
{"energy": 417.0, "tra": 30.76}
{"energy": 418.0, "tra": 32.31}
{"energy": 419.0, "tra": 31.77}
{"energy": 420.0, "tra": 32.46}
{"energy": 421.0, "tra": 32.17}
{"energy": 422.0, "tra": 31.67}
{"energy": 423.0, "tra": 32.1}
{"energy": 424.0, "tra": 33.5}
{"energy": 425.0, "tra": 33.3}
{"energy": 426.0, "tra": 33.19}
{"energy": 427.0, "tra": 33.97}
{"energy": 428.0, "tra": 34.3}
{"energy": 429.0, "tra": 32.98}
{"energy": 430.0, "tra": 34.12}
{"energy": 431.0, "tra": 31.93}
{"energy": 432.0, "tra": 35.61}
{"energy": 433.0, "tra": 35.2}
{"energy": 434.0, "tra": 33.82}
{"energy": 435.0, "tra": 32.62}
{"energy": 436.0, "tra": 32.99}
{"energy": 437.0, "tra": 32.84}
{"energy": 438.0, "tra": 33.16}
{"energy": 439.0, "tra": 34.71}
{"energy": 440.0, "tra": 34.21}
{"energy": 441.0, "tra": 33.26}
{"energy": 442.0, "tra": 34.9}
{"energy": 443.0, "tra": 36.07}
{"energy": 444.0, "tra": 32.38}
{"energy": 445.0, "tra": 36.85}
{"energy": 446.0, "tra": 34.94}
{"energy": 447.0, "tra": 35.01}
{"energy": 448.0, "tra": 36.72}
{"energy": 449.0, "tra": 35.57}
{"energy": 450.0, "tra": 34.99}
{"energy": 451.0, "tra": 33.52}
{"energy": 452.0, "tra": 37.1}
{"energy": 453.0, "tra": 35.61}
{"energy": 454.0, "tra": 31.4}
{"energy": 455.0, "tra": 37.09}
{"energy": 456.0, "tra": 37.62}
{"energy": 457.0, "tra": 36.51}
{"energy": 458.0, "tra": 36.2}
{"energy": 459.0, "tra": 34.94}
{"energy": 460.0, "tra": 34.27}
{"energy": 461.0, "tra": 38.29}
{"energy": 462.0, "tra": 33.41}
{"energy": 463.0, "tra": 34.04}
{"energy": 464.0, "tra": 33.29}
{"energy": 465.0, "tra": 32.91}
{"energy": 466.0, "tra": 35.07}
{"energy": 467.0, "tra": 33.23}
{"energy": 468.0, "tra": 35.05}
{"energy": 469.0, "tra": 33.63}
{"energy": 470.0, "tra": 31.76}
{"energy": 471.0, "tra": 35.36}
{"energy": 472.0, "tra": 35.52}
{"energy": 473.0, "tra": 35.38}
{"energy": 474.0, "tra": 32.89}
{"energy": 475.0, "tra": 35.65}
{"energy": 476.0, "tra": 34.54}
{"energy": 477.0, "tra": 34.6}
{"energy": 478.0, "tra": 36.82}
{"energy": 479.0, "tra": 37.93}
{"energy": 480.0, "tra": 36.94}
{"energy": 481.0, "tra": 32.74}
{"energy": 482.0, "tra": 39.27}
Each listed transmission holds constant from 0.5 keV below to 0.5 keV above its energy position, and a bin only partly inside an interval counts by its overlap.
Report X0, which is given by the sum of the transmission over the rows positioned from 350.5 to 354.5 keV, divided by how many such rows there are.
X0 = 48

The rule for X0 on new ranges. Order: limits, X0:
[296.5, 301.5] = 29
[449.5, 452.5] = 35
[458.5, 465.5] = 34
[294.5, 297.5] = 34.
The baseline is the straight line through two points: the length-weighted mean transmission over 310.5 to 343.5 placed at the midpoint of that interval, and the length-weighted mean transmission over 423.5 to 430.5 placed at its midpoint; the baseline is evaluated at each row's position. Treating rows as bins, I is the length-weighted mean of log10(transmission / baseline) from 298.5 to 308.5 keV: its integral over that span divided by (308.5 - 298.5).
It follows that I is -0.27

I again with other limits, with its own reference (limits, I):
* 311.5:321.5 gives -0.04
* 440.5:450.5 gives 0.06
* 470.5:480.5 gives 0.15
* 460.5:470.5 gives 0.10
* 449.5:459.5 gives 0.09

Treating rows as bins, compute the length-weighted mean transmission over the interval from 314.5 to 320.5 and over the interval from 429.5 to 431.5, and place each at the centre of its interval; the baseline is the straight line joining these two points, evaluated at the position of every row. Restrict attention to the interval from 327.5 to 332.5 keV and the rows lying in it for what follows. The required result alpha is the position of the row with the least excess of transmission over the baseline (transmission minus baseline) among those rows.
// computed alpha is 328.0 keV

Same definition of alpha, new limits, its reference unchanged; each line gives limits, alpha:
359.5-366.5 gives 362.0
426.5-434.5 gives 431.0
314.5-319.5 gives 315.0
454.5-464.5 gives 462.0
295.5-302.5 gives 302.0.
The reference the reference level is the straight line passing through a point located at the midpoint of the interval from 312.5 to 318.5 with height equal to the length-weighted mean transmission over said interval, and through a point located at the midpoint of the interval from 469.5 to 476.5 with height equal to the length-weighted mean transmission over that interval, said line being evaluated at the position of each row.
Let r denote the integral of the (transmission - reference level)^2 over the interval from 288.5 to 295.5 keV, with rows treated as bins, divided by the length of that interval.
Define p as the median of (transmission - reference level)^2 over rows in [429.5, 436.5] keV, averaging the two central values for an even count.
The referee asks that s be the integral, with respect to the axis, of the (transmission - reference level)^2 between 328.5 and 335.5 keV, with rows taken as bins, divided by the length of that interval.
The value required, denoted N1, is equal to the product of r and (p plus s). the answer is 3356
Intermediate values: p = 16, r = 41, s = 65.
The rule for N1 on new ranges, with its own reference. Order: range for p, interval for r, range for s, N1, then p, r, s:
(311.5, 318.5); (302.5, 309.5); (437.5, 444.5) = 6521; 10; 313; 11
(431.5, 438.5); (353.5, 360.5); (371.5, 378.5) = 226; 18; 9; 6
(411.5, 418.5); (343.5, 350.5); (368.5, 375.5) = 2113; 47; 43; 2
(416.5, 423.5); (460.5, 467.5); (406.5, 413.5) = 389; 47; 4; 62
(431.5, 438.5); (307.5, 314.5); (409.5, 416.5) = 4081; 18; 58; 52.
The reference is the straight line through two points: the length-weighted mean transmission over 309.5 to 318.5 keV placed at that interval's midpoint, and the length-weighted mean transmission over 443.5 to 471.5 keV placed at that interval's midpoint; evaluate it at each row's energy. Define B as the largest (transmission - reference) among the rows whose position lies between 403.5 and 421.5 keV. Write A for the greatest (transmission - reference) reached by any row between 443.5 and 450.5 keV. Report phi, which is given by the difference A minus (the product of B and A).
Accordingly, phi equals 6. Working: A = 1.0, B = -5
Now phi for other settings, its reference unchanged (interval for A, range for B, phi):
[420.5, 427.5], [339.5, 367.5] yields 37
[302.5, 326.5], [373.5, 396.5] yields 3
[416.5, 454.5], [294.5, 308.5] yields 21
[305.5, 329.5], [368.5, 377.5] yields -14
